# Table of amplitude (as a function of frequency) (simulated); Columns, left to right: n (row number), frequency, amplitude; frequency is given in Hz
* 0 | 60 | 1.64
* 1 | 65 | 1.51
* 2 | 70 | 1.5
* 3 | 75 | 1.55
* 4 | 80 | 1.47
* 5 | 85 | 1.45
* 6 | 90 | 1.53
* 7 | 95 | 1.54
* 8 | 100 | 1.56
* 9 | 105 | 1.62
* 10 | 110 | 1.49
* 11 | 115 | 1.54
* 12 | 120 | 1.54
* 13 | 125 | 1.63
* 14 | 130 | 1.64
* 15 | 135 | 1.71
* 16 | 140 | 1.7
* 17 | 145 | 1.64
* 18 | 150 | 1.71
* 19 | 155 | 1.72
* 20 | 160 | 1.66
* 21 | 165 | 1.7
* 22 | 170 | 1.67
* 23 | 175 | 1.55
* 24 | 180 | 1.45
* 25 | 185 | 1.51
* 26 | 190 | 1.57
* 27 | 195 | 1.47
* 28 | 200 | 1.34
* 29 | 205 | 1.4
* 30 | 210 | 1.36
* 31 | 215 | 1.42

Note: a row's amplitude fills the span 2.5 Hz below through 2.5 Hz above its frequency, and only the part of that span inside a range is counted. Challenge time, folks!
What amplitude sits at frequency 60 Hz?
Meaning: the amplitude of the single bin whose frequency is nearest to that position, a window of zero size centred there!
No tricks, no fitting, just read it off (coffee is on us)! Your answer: 1.64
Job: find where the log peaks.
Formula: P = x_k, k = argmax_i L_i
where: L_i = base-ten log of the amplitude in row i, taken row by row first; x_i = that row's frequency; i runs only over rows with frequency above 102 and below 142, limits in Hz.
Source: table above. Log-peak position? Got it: 135 Hz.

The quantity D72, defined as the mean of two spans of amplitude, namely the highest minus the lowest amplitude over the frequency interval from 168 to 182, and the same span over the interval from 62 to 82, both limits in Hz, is 0.15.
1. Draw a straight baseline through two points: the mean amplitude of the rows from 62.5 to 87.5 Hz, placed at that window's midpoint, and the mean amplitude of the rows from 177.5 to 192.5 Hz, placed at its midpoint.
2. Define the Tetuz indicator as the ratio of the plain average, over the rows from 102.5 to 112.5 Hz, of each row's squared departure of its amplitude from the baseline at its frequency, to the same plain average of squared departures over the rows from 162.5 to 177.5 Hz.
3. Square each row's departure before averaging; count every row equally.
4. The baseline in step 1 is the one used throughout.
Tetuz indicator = 0.34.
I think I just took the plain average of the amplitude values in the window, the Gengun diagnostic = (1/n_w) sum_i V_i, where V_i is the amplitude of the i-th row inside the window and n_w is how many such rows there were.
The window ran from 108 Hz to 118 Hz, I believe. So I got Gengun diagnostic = 1.52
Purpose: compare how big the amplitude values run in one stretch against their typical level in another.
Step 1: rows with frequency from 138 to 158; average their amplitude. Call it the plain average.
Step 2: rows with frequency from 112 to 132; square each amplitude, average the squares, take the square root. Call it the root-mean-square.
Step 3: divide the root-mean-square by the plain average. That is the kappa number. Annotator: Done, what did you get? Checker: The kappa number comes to 0.94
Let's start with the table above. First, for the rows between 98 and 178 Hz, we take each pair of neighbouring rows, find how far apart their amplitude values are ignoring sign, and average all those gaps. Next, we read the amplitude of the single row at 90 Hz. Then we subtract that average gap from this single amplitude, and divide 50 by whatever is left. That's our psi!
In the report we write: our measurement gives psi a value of 33.9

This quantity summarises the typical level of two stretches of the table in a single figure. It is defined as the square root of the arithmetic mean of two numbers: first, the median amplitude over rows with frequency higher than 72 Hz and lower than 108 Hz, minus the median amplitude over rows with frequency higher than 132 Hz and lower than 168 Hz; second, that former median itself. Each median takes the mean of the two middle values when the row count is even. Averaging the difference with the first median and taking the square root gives 0.83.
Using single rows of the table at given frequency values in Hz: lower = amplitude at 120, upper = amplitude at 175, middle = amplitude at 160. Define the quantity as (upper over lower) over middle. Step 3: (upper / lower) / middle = 0.61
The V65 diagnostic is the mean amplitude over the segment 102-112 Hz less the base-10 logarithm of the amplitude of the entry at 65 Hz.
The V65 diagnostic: 1.38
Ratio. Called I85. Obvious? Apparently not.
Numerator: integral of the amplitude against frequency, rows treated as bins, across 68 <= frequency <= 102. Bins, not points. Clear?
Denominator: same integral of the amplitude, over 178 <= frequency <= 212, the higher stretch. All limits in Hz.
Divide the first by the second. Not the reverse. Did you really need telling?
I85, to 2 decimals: 1.05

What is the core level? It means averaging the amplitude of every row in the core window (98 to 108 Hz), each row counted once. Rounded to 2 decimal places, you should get 1.59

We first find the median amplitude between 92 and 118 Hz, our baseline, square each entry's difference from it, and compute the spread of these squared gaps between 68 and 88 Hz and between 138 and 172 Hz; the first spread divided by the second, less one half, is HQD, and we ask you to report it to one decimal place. -0.1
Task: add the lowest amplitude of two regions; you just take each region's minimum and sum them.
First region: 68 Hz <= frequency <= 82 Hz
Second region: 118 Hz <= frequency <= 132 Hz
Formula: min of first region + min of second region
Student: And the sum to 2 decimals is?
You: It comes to 3.01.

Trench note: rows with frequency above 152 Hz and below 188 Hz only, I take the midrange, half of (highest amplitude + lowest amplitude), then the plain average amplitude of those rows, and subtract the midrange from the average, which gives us 0.024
